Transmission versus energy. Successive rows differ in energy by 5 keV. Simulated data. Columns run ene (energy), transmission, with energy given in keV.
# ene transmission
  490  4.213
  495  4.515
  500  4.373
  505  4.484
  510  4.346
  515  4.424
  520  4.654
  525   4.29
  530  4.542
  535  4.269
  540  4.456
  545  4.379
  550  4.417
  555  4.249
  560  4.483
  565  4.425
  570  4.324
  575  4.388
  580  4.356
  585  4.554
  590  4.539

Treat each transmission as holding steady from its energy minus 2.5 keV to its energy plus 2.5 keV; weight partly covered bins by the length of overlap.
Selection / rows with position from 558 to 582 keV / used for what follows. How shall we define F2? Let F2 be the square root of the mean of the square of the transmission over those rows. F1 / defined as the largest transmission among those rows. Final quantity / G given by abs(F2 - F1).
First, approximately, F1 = 4.483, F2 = 4.40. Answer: 0.09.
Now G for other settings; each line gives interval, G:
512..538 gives 0.22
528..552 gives 0.13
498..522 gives 0.20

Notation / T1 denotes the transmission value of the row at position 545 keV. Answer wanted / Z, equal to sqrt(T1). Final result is 2.093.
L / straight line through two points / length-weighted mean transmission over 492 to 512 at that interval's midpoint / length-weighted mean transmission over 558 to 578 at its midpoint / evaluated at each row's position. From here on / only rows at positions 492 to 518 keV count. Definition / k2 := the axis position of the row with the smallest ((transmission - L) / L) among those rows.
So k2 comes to 510 keV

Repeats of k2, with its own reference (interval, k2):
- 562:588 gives 570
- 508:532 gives 525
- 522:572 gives 555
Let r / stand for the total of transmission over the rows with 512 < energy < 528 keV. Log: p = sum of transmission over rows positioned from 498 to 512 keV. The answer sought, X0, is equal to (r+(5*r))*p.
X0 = 1059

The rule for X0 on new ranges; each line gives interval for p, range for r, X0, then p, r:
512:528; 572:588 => 1067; 13.4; 13.3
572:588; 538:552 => 1057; 13.3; 13.3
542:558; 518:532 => 1056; 13.0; 13.5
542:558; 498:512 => 1033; 13.0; 13.2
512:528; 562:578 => 1054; 13.4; 13.1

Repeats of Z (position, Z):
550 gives 2.102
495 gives 2.125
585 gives 2.134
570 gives 2.079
